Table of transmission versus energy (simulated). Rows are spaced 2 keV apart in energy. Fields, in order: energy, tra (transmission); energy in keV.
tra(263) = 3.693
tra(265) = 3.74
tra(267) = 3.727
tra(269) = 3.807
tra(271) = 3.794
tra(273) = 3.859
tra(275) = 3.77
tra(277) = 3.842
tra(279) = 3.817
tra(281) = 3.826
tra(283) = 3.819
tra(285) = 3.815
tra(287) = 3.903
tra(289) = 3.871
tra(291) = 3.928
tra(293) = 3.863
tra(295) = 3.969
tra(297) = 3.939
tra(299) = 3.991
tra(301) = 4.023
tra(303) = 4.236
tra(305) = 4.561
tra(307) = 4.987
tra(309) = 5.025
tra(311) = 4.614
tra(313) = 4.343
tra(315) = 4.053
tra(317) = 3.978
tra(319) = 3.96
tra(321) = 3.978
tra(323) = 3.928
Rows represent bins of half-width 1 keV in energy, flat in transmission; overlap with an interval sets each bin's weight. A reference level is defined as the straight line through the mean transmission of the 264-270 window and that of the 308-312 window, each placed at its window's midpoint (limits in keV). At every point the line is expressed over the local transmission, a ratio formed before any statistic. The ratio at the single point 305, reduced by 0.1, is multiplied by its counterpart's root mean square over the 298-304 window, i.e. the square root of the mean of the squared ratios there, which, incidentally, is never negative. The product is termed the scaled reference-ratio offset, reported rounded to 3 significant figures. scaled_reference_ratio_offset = 1.05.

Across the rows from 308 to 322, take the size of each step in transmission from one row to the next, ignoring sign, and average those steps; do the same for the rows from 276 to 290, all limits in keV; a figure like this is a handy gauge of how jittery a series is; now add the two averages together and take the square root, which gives 0.46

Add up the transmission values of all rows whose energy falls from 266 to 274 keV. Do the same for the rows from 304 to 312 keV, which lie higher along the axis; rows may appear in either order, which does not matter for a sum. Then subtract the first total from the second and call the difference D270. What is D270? 4.0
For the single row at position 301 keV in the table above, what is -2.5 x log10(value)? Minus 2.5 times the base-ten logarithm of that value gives -1.511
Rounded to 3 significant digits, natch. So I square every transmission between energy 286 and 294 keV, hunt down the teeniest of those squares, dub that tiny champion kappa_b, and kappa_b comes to 14.9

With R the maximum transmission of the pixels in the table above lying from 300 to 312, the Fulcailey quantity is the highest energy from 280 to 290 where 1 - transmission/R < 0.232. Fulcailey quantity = 289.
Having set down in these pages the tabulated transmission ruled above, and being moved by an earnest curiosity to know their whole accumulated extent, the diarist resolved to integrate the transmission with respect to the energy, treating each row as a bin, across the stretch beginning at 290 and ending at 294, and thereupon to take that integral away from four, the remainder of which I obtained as -11.6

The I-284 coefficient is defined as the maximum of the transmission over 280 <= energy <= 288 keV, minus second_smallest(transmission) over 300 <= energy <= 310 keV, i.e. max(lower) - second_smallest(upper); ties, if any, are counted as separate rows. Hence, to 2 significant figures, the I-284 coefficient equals -0.33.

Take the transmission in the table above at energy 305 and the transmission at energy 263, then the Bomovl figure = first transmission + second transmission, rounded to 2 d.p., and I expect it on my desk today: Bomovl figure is 8.25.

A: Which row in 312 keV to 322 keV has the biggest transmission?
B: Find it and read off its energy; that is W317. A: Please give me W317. 313 keV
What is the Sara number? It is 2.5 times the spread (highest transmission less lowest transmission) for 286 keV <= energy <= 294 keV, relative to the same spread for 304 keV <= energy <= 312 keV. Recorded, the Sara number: 0.35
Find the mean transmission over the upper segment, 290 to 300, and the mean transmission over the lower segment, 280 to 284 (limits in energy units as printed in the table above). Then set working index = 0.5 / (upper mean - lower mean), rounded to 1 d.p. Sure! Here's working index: 4.3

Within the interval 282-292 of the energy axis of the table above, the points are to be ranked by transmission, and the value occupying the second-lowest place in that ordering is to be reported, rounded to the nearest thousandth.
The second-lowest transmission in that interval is 3.819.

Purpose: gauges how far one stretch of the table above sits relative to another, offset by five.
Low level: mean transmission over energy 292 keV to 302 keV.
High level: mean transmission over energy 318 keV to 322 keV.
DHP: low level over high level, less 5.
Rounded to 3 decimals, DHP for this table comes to -4.003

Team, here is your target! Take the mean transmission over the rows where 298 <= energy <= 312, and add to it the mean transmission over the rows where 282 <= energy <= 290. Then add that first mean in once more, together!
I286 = 12.8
